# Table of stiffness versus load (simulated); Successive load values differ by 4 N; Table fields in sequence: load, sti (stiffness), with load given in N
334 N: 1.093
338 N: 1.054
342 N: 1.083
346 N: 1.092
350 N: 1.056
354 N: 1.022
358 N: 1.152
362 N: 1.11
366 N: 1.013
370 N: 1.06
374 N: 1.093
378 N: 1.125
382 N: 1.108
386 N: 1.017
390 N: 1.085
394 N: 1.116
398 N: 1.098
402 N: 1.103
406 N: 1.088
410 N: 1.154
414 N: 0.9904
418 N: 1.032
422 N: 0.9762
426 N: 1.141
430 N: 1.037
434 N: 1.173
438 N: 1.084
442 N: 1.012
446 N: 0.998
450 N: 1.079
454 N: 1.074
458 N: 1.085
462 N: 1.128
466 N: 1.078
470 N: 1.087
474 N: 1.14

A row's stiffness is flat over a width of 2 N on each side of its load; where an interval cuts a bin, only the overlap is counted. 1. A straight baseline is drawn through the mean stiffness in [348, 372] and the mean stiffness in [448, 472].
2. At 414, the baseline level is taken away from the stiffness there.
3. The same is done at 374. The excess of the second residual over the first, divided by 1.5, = 0.07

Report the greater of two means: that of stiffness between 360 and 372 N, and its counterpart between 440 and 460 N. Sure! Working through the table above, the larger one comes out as 1.06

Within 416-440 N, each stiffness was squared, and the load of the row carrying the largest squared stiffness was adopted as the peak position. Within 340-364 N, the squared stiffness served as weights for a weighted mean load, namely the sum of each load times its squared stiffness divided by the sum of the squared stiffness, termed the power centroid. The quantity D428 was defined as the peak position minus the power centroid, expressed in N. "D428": 81.8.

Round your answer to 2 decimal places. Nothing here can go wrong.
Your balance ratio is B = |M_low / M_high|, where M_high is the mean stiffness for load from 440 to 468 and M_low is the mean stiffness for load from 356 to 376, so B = 1.02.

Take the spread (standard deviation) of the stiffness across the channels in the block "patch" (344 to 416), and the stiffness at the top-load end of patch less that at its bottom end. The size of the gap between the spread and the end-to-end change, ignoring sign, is 0.15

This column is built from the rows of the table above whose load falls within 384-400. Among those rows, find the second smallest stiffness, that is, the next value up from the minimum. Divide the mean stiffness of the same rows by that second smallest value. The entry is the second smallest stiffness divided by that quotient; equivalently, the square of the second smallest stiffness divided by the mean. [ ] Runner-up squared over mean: 1.09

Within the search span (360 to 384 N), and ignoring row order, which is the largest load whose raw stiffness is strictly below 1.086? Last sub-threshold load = 370 N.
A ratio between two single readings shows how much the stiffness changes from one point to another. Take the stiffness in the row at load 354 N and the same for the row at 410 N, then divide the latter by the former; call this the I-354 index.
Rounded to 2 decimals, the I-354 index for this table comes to 1.13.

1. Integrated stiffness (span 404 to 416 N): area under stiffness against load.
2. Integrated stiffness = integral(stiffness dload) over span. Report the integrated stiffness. 12.9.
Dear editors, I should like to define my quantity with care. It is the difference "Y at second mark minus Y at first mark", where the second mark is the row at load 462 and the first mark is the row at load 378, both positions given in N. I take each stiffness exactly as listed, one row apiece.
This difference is 0.00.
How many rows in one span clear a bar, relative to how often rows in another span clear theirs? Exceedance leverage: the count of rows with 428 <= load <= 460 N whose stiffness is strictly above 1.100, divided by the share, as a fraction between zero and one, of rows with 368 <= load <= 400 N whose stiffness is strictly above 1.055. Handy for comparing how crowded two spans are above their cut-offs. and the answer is 1.1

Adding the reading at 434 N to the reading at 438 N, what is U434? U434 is 2.26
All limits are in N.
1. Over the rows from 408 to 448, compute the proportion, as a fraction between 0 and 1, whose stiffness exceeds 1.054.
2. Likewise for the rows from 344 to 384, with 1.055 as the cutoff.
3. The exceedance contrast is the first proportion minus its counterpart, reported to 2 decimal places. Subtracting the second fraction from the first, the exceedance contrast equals -0.40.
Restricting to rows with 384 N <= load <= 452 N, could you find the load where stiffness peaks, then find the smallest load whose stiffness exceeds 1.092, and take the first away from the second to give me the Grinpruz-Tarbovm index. -40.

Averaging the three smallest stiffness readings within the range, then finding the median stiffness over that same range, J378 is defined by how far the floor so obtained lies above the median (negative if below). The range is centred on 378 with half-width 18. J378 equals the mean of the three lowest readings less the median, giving -0.063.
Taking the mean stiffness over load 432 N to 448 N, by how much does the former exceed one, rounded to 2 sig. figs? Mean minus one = 0.067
